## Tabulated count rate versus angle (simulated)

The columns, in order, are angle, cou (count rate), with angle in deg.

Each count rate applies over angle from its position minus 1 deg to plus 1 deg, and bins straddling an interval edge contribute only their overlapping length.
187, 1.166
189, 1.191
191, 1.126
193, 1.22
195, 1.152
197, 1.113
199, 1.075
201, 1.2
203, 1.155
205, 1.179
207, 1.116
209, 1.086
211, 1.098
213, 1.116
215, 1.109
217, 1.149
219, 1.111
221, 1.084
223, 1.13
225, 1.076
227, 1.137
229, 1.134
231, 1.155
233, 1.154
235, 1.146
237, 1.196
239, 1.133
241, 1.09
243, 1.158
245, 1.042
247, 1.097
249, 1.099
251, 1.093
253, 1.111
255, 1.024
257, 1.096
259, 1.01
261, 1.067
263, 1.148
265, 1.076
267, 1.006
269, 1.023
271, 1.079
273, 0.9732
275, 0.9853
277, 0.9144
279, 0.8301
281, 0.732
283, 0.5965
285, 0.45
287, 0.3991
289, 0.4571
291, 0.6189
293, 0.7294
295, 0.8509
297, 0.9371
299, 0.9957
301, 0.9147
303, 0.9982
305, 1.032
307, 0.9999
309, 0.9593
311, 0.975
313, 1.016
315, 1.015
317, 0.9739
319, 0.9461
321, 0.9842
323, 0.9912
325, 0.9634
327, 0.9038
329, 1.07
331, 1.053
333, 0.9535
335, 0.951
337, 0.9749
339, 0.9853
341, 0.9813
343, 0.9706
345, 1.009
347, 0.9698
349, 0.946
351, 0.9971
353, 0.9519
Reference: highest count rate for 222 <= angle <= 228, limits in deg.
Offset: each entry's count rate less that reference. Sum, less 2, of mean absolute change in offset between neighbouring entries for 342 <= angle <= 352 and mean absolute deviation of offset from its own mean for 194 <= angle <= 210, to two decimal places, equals -1.92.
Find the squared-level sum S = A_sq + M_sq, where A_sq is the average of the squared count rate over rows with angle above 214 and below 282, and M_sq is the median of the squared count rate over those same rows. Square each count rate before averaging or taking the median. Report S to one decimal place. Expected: 2.4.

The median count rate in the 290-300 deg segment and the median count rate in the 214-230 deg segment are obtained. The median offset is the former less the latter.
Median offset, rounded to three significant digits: -0.270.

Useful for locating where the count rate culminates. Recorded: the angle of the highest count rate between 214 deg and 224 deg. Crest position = 217 deg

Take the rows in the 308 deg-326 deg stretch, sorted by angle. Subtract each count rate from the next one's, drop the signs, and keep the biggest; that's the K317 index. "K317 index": 0.041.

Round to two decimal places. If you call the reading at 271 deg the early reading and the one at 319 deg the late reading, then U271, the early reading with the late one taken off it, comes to 0.13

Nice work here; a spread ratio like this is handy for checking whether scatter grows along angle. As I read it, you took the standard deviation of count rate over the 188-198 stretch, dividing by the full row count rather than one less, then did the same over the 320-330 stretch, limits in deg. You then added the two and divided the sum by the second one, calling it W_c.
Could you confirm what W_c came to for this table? 1.7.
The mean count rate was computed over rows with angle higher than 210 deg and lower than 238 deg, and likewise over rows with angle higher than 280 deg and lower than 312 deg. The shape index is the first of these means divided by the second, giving 1.4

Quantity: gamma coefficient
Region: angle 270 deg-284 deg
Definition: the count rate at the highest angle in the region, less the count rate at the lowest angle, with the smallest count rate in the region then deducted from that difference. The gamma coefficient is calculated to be -1.08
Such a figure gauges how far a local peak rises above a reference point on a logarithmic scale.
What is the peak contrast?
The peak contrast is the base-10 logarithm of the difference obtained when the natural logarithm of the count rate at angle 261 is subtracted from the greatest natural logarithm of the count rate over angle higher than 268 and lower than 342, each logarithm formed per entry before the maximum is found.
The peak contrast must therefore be -2.0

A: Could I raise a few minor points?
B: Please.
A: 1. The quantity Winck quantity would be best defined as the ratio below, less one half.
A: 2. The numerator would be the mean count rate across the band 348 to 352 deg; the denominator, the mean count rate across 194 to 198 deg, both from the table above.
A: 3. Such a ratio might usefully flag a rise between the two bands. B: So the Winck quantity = 0.36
